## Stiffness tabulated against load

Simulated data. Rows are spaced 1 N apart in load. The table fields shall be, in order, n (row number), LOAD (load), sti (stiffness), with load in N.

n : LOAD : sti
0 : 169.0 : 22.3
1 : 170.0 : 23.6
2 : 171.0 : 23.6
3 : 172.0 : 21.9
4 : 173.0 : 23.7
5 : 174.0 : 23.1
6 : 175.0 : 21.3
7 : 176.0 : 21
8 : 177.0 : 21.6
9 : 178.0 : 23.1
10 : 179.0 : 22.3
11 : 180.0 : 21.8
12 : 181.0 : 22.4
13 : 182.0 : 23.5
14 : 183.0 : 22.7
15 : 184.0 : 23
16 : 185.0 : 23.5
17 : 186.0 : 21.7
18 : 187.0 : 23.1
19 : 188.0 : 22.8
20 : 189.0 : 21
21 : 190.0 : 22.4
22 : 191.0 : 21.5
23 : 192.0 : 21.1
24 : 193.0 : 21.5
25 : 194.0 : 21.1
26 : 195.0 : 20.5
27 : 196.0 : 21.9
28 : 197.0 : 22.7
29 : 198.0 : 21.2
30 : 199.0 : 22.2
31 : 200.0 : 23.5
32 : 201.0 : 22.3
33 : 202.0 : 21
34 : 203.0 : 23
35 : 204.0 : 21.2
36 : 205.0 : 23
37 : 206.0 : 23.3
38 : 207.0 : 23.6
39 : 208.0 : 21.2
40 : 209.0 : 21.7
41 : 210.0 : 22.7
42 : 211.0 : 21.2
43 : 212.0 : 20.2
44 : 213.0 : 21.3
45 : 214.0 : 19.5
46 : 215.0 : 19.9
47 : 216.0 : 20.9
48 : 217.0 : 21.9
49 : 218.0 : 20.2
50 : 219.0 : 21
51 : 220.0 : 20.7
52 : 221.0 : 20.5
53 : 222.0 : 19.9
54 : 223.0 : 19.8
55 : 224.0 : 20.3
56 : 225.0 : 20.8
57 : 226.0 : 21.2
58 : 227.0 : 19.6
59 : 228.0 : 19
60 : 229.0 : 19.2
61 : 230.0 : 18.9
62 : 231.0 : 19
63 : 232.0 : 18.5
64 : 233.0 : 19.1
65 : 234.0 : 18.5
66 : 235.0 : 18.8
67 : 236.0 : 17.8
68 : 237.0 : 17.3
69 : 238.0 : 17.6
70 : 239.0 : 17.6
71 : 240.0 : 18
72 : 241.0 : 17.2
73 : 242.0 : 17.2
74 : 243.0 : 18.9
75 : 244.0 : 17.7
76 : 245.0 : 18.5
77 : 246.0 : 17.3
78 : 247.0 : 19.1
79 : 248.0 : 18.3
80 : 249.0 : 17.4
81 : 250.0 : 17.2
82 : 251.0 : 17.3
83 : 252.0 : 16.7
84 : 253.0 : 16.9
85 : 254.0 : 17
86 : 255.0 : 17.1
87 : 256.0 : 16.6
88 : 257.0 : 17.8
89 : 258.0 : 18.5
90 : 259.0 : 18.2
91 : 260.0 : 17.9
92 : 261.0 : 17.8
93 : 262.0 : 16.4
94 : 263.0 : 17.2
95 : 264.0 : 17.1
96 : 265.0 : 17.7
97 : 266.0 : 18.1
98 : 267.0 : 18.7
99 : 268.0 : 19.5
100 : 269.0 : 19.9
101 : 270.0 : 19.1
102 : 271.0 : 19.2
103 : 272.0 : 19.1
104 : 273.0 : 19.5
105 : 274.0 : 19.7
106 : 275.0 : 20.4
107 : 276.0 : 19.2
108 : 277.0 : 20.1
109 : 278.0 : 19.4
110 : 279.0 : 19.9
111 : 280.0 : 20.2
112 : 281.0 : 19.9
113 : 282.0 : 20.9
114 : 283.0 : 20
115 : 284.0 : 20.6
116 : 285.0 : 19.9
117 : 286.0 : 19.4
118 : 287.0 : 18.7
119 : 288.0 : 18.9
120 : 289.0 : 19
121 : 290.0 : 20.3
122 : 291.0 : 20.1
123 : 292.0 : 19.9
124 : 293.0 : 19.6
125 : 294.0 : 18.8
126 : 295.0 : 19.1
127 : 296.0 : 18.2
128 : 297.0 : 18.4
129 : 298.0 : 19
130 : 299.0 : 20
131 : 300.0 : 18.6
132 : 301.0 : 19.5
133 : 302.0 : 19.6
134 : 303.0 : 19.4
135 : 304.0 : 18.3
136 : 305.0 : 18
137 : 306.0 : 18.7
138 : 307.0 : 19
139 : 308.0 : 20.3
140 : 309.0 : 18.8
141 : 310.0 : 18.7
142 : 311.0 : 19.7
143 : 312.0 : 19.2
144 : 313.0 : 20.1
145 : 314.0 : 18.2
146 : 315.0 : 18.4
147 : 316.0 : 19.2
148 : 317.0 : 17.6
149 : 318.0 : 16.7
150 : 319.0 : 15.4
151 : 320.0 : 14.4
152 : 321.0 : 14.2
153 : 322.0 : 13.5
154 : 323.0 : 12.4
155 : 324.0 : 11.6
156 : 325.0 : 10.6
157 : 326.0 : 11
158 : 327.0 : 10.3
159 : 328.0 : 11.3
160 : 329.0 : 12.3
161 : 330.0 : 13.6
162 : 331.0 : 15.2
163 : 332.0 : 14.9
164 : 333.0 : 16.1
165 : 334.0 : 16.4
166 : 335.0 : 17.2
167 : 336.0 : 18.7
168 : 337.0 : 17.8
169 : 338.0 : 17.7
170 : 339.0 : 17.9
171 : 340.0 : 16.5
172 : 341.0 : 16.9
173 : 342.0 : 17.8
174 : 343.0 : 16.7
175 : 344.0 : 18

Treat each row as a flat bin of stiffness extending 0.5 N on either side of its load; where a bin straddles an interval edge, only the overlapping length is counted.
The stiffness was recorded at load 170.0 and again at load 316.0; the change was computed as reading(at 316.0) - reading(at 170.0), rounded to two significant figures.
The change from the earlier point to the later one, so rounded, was -4.4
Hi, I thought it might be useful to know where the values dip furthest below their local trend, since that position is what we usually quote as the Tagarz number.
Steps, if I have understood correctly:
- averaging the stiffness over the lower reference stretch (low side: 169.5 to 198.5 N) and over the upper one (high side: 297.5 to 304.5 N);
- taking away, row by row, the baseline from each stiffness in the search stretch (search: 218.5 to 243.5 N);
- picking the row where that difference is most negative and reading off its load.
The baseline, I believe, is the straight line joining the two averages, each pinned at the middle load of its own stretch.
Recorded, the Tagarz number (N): 237.0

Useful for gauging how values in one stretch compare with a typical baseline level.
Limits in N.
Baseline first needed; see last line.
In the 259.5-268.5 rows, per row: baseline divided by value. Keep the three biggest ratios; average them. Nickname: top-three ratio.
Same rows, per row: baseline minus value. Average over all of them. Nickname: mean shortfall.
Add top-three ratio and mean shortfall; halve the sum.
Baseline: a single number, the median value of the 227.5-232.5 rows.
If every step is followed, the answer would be 1.2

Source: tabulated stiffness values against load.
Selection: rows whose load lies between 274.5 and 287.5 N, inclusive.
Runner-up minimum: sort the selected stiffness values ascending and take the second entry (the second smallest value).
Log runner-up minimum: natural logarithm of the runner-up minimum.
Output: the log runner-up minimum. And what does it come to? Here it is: 2.95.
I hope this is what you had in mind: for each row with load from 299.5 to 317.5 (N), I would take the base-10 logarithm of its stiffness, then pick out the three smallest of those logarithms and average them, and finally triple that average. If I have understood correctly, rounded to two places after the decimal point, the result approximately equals 3.76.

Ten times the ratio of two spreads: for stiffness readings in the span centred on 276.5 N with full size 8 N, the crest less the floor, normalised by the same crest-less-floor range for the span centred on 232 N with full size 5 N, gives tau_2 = 20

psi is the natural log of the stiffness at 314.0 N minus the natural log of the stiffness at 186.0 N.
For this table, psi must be -0.176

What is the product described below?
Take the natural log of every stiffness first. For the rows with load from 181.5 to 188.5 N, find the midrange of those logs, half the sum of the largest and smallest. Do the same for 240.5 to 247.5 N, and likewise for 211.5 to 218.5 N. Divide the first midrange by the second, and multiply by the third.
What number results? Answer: 3.26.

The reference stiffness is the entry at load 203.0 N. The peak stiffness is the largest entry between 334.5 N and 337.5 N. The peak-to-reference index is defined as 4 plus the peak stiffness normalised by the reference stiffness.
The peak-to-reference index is 4.81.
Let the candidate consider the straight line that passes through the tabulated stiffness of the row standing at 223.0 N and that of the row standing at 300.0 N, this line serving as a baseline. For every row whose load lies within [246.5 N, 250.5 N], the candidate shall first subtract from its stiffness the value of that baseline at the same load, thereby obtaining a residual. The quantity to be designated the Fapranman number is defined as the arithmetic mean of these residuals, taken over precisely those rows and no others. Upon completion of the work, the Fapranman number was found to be -1.4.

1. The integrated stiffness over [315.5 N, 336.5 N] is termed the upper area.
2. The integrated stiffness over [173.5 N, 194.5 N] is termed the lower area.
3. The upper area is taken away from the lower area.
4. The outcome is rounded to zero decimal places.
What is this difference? 163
